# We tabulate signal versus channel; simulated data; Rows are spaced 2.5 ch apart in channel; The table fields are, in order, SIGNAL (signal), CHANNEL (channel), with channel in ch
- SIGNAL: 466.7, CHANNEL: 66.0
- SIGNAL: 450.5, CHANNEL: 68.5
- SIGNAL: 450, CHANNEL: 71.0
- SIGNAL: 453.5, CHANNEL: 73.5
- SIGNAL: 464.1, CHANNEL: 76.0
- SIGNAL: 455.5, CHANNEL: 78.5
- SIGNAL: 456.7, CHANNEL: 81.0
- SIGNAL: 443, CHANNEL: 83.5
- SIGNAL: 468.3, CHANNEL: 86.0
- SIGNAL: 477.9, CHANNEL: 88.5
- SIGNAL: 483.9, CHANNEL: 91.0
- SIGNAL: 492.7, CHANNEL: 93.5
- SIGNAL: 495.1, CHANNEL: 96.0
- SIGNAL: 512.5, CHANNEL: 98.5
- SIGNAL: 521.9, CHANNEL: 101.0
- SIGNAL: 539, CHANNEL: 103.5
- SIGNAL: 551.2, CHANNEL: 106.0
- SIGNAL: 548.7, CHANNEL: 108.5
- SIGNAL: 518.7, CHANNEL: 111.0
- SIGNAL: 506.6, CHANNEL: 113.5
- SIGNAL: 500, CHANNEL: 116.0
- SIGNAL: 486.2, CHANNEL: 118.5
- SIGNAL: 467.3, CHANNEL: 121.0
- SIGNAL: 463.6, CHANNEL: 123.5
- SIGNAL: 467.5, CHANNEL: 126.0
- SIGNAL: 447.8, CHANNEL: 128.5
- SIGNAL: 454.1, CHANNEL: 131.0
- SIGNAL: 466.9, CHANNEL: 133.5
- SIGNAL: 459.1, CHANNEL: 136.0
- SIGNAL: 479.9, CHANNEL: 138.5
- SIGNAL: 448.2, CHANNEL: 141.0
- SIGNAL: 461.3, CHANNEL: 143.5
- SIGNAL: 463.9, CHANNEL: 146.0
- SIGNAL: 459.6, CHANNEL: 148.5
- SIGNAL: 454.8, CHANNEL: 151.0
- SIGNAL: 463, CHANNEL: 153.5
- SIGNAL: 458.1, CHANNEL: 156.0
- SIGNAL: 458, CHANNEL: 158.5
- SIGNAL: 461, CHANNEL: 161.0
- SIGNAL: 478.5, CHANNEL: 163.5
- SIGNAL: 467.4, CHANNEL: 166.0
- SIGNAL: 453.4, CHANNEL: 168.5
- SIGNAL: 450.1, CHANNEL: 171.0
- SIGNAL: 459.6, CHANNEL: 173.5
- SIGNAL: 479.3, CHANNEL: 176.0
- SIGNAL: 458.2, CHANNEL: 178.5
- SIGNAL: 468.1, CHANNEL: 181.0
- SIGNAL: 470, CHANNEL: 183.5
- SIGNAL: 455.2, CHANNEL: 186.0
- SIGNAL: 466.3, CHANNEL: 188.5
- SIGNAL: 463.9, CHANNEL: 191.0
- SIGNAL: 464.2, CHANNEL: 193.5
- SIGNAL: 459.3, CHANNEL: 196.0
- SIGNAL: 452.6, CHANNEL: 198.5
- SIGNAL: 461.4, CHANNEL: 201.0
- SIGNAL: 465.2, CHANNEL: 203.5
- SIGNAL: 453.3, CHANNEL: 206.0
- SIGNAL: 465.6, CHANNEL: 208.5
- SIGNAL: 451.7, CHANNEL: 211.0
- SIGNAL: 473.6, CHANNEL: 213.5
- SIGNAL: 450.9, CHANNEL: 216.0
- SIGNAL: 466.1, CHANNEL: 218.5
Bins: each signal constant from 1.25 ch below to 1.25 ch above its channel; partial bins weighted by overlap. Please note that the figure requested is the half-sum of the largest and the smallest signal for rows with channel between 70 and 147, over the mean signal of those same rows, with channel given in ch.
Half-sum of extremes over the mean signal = 1.03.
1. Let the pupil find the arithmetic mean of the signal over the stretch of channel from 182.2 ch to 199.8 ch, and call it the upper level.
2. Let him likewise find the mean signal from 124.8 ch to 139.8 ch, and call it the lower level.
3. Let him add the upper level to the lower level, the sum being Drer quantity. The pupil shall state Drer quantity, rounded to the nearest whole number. 924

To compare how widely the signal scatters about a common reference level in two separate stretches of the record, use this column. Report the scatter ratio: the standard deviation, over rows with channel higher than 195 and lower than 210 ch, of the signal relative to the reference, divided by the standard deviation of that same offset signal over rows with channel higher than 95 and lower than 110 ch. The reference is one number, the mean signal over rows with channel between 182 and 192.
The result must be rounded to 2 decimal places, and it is 0.26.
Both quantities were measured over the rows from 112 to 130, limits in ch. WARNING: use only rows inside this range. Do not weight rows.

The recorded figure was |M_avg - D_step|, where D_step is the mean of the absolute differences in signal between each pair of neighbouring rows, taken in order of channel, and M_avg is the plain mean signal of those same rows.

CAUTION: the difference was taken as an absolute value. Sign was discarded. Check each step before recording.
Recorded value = 466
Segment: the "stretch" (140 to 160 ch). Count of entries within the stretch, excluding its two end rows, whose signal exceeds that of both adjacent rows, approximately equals 2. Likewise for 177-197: 3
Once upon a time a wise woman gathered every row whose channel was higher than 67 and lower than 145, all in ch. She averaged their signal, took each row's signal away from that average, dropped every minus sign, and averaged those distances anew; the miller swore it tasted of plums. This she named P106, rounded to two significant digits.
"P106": 25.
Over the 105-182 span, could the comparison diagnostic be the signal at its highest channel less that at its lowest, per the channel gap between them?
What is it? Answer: -1.1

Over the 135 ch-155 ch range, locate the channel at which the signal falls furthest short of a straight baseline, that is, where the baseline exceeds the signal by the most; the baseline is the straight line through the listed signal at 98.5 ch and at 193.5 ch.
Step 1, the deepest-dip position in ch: 141.0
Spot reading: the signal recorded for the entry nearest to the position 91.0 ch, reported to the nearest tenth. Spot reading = 483.9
